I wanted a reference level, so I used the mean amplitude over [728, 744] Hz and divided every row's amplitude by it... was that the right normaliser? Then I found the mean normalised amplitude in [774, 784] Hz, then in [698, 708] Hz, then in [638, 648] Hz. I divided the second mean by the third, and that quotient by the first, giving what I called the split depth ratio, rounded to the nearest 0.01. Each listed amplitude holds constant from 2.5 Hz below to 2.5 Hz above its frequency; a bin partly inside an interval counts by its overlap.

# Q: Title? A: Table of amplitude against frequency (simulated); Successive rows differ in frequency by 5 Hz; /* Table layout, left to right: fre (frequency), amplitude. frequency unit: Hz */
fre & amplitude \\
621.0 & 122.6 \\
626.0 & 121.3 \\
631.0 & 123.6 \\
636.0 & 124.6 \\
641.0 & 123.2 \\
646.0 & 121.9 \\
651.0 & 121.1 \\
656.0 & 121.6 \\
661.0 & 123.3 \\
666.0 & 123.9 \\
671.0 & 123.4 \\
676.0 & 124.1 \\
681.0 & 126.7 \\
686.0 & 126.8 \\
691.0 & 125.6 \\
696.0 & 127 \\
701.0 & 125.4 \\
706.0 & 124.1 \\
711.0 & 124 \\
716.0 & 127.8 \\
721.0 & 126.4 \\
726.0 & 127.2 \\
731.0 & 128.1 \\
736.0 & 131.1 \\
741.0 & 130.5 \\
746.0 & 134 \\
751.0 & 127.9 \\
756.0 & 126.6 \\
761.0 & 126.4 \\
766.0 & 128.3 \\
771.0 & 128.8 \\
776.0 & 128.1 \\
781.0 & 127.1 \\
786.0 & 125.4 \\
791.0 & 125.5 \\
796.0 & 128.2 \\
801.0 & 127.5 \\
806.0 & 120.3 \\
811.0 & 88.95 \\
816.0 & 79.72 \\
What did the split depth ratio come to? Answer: 1.04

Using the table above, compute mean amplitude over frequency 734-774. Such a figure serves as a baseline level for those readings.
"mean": 129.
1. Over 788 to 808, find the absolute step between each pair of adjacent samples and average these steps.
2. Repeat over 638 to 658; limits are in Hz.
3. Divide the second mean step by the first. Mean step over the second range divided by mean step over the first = 0.25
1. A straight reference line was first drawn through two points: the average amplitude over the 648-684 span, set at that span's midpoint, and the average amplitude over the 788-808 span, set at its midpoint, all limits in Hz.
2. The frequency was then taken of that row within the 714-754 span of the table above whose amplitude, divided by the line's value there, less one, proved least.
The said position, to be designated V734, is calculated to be 721.0 Hz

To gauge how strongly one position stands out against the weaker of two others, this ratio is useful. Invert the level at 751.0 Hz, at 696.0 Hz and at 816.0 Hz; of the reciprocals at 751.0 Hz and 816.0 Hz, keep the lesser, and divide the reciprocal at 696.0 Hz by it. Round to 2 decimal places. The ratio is 1.01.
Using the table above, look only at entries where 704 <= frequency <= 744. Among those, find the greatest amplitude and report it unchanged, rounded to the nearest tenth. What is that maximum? 131.1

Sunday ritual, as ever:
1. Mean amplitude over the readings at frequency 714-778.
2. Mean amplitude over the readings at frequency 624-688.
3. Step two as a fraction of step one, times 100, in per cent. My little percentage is 96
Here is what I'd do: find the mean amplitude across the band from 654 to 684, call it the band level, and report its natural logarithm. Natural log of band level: 4.82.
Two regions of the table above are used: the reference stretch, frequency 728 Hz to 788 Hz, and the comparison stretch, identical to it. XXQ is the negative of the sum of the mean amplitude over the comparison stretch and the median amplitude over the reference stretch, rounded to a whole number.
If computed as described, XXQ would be -257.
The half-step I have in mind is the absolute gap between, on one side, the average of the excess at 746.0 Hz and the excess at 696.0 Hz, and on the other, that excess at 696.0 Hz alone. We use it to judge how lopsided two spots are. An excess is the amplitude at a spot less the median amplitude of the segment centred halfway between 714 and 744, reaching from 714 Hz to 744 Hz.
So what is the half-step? 3.5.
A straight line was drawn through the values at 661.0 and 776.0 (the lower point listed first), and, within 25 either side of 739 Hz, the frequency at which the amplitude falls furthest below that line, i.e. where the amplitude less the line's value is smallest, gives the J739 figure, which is 761.0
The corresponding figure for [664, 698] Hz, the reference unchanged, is 671.0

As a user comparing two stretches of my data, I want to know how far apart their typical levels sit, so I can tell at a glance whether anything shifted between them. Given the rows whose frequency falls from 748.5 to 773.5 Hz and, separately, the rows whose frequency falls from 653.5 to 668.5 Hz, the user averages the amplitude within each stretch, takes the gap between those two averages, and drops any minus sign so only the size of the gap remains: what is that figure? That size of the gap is 4.67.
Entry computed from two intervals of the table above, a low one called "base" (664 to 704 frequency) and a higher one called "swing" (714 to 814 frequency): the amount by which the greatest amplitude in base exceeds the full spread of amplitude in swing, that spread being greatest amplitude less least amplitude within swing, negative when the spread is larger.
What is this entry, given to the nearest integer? 82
